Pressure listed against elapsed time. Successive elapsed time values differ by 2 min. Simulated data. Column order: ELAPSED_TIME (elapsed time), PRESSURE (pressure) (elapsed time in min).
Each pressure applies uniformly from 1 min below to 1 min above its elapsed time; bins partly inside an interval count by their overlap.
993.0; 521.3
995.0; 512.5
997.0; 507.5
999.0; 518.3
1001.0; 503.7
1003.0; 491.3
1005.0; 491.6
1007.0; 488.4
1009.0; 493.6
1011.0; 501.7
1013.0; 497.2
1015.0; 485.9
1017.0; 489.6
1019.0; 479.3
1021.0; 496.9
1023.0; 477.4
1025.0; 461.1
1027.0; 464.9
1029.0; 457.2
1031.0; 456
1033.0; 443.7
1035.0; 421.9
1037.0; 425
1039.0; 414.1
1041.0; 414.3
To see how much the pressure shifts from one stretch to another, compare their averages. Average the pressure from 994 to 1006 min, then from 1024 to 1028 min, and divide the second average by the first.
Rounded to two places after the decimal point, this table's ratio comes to 0.92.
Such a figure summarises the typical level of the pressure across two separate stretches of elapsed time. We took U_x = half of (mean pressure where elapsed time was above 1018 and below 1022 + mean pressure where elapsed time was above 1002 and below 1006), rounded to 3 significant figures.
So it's 490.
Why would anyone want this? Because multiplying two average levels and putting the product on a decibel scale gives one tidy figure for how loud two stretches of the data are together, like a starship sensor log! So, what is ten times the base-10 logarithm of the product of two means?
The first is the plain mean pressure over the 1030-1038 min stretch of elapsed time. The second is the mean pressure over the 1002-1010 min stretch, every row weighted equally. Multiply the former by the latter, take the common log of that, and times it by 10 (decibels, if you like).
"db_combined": 53.3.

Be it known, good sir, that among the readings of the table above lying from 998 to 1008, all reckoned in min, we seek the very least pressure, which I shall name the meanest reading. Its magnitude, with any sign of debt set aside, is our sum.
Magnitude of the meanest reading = 488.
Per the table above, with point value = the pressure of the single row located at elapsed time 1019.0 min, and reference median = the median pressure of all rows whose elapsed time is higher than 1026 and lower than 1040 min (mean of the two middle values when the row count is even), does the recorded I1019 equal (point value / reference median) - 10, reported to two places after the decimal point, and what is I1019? -8.92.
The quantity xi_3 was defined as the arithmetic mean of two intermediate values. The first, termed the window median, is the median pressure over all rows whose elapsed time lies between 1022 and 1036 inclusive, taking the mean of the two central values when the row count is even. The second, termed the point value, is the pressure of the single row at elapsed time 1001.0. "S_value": 480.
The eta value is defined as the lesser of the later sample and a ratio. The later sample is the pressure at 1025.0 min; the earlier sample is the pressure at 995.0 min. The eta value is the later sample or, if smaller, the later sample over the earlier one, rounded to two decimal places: 0.90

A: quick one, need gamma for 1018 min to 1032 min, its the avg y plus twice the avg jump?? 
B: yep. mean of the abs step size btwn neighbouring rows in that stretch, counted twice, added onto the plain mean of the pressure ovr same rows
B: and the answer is 492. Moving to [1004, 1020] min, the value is 504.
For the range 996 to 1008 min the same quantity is 517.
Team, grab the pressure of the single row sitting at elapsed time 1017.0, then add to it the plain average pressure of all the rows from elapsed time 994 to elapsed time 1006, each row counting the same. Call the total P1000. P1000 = 994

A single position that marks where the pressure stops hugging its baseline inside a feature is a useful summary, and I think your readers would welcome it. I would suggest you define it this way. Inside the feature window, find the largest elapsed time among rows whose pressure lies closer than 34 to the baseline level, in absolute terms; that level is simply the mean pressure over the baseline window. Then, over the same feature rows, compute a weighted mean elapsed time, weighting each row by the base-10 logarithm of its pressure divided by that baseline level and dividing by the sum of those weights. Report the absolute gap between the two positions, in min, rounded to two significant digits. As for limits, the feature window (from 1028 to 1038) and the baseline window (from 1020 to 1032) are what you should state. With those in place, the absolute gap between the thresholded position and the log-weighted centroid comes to 1.4 min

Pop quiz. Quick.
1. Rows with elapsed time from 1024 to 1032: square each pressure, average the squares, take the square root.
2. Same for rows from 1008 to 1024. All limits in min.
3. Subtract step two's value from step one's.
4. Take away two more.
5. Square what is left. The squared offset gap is 1053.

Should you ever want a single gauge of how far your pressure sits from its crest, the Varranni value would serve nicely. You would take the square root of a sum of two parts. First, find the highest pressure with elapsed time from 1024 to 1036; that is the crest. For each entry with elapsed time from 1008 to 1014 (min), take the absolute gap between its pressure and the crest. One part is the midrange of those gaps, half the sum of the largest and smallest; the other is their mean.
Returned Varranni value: 8.1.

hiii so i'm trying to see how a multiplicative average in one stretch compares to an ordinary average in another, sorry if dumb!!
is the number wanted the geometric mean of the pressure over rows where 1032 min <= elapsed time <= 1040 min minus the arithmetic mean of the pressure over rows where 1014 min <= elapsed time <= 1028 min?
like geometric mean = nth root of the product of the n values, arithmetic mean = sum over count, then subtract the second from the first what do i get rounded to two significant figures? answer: -53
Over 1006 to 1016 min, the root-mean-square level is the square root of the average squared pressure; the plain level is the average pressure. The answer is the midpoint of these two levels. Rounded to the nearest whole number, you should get 493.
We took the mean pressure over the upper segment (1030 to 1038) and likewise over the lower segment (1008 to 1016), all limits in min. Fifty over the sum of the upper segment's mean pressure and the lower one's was 0.0537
